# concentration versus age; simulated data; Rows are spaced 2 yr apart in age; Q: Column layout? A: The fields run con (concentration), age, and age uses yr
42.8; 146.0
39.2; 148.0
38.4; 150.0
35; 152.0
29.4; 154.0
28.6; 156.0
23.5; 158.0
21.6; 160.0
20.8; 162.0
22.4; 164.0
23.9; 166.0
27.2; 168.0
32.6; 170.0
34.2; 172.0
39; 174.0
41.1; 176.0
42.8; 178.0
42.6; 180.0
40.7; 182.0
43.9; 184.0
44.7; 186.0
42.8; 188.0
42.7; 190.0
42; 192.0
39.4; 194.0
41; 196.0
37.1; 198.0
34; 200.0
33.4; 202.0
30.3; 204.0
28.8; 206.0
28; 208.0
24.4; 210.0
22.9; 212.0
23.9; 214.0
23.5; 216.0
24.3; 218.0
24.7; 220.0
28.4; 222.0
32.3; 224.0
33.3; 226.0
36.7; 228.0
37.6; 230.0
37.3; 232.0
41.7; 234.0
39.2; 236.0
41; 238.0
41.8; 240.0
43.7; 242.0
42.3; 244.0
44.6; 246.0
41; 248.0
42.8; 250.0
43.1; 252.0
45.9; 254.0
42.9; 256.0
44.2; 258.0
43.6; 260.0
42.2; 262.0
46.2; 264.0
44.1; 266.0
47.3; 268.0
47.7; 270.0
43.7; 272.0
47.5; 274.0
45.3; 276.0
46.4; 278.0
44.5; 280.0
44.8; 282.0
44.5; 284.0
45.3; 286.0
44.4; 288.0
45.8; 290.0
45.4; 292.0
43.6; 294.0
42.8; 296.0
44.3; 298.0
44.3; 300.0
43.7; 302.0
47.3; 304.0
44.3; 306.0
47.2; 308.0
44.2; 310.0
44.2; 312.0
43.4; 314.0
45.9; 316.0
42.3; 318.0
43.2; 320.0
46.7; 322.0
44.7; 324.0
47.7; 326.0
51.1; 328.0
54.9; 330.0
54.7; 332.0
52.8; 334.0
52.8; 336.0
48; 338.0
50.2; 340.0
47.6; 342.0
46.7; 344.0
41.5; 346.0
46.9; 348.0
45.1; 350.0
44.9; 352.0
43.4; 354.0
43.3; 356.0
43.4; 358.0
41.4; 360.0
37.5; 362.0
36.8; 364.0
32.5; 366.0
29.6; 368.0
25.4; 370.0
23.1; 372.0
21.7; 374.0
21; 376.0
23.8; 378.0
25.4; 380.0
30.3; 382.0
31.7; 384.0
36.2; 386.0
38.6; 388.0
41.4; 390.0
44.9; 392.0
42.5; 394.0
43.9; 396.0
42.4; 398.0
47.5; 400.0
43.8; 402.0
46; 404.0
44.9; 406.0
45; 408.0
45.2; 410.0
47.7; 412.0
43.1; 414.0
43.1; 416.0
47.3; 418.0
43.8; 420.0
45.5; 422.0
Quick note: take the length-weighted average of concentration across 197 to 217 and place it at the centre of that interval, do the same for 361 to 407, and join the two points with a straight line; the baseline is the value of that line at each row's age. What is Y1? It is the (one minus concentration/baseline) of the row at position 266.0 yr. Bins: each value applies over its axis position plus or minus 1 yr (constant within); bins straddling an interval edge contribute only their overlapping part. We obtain -0.43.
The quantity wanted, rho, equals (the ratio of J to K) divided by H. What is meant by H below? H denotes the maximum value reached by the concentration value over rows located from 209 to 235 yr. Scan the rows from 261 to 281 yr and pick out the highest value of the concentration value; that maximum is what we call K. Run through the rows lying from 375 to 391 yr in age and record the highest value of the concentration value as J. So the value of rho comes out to 0.0208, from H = 41.7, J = 41.4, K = 47.7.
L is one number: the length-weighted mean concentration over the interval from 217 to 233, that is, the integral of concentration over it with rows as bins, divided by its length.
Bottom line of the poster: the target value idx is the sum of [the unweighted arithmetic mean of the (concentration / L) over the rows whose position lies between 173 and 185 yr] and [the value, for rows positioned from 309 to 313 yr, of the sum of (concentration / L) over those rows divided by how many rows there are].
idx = 2.70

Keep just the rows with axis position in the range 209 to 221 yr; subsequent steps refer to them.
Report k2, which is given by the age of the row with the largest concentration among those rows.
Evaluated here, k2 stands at 220.0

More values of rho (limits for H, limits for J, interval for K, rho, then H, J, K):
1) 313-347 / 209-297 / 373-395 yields 0.0194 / 54.9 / 47.7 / 44.9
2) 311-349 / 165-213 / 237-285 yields 0.0171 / 54.9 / 44.7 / 47.7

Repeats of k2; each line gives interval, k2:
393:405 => 400.0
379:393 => 392.0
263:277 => 270.0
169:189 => 186.0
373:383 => 382.0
